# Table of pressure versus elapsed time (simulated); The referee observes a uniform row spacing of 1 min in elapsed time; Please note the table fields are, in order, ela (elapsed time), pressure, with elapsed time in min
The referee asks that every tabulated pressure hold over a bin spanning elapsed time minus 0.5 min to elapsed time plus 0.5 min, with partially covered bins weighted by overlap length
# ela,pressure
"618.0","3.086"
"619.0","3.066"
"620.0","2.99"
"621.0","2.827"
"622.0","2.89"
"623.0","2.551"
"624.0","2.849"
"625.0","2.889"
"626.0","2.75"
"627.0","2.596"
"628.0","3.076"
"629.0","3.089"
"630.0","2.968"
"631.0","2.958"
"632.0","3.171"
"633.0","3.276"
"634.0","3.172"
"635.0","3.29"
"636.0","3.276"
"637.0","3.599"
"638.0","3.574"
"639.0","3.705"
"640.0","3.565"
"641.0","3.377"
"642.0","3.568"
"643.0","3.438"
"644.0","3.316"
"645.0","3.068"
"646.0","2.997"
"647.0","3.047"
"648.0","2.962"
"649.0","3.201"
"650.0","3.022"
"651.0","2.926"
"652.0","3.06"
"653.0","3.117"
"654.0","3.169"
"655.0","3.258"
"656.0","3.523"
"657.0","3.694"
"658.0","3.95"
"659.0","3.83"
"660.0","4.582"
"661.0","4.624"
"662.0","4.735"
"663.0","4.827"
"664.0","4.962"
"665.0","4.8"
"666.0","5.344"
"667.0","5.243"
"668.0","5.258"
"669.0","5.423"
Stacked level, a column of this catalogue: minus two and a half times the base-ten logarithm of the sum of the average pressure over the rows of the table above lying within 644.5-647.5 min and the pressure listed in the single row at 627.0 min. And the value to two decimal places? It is -1.88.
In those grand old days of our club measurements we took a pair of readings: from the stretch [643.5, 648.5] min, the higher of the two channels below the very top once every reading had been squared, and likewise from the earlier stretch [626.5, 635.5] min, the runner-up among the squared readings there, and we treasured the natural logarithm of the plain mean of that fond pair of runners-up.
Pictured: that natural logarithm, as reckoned 2.3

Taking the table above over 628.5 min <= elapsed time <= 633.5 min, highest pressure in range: 3.276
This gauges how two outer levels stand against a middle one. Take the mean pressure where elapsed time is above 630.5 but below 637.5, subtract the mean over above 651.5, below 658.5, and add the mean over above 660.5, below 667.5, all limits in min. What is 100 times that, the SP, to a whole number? 479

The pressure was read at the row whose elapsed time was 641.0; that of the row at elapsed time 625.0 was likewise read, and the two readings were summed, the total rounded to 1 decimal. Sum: 6.3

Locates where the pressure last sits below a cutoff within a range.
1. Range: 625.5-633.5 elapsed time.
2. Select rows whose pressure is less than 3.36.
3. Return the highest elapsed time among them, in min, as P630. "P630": 633.0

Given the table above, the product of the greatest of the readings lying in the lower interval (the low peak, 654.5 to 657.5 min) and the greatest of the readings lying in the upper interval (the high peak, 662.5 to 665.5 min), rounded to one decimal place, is 18.3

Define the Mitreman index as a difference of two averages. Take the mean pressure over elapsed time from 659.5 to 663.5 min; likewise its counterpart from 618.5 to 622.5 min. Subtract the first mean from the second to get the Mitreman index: -1.7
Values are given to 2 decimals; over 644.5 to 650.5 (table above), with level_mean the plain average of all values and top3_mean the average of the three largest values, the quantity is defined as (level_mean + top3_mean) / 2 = 3.08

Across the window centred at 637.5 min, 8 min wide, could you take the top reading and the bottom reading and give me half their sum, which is 3.44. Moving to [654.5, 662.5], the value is 4.00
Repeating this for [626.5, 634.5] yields 2.94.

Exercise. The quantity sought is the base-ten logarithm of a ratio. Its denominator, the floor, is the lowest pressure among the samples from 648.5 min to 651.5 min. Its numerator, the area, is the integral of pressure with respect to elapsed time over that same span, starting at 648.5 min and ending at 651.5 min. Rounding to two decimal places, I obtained 0.50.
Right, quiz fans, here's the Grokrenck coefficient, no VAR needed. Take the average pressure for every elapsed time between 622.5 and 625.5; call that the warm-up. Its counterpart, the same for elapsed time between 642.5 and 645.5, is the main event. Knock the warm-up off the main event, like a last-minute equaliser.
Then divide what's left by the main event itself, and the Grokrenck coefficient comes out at 0.16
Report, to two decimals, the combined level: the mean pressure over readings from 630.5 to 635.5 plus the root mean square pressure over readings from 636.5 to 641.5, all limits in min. 6.74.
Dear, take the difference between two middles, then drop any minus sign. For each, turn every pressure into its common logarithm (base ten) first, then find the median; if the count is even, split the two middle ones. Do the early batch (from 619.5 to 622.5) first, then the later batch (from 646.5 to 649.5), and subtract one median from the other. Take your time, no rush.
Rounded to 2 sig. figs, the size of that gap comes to 0.023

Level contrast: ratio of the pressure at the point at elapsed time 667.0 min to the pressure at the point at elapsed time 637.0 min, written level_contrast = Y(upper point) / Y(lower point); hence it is 1.46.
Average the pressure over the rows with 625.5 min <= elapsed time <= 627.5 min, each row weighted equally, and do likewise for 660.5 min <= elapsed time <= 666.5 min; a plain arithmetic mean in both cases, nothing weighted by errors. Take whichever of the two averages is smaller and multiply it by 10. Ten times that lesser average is 27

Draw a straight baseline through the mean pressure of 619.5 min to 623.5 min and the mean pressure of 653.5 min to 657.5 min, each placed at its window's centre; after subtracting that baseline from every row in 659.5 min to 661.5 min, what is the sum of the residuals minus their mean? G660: 1.1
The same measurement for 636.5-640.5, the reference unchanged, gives 1.5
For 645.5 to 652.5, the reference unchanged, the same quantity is -1.6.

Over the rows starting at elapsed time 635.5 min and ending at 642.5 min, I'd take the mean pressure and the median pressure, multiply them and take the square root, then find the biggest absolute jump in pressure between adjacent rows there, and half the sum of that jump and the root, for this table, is 1.9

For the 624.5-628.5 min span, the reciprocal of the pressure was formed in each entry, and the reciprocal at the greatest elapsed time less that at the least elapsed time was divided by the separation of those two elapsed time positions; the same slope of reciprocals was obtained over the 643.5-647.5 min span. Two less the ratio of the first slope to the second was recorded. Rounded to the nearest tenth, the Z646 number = 2.8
